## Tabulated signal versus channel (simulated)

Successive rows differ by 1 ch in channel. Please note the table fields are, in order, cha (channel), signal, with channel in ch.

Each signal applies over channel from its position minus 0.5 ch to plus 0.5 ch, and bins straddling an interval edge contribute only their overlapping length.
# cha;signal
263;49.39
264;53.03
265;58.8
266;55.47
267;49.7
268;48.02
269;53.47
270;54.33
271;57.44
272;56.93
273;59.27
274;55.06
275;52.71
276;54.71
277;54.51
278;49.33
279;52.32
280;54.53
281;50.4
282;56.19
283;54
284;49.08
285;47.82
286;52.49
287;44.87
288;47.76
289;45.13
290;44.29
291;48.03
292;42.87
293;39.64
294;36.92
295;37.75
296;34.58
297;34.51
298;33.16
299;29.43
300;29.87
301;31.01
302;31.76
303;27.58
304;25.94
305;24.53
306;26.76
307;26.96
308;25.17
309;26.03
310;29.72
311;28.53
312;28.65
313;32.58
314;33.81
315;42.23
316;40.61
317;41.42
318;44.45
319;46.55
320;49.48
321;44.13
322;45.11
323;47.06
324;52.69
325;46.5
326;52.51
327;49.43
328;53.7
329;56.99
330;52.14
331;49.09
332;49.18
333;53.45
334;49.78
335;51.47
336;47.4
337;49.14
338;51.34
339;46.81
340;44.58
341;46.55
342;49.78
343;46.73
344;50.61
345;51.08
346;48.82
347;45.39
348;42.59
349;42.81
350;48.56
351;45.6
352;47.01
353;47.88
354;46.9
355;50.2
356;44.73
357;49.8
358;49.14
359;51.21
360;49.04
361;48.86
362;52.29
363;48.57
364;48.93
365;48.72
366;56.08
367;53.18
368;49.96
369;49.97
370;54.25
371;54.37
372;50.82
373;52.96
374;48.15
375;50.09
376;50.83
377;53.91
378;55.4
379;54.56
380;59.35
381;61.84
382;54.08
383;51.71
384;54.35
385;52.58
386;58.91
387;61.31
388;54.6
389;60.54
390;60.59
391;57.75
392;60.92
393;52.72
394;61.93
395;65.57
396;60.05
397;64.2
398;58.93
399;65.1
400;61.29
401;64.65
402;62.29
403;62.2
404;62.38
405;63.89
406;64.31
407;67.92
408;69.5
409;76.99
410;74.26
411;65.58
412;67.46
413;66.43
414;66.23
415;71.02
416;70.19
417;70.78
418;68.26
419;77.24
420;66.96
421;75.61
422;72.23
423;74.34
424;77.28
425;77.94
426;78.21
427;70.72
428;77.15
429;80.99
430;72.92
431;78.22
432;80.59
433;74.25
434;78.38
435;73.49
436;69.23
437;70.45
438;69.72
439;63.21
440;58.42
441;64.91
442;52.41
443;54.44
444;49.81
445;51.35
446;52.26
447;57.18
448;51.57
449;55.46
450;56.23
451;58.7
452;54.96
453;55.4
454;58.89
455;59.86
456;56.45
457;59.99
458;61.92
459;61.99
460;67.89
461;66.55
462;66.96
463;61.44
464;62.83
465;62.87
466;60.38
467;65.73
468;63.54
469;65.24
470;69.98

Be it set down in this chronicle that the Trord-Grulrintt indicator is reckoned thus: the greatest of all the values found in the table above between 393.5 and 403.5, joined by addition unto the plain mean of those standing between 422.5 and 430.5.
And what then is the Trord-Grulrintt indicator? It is 142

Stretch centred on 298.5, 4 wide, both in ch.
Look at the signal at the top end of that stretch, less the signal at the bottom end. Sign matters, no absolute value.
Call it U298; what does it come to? -5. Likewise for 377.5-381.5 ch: 6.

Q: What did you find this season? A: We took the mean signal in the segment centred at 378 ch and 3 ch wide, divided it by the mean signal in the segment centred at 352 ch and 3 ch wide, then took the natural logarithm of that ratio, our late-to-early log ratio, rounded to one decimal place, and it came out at 0.2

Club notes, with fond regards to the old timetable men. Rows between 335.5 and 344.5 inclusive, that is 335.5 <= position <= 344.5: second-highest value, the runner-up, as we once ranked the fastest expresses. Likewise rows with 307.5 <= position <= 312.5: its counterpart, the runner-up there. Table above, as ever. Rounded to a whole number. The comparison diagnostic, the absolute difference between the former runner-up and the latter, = 22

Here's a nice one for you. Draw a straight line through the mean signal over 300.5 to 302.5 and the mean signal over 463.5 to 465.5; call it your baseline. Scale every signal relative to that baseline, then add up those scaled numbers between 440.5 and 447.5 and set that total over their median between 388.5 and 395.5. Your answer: 5.2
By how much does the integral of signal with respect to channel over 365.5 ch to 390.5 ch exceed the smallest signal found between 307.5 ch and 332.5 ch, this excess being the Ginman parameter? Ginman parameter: 1339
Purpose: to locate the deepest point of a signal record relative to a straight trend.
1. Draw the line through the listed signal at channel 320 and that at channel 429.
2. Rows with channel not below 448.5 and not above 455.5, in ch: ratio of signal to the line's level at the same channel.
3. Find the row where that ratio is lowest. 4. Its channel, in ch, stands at 452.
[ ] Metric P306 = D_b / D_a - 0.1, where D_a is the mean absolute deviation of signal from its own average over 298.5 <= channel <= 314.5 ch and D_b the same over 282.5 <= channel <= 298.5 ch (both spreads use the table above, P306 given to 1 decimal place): 2.4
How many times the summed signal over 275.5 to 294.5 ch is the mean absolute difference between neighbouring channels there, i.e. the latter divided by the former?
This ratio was 0.004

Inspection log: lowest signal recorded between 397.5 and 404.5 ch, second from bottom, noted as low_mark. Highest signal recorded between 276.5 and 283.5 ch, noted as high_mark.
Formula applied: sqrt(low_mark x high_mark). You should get 59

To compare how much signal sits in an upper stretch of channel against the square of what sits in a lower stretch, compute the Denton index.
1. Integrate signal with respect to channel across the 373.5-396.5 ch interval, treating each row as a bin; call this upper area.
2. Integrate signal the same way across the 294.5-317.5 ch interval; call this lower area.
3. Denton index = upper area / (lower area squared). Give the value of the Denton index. 0.0025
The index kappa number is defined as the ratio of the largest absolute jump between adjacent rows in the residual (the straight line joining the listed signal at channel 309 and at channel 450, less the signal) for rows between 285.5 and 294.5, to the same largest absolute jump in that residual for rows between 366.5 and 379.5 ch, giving 1.56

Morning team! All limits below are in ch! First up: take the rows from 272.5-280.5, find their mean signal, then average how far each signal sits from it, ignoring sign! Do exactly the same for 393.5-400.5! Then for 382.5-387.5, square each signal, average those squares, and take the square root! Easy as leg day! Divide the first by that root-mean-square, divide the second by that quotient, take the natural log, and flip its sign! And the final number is -4.1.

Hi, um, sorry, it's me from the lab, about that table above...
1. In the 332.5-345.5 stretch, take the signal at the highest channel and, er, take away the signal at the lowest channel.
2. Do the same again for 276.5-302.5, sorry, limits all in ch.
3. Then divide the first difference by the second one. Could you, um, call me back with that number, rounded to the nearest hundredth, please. 0.10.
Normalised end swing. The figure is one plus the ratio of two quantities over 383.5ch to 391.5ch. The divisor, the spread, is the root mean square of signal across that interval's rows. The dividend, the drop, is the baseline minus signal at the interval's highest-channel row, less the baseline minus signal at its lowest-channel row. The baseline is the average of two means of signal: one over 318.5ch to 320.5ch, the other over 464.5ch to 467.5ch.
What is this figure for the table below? 0.94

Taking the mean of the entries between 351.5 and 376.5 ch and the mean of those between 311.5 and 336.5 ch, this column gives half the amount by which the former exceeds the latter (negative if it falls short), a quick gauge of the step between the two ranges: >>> 1.9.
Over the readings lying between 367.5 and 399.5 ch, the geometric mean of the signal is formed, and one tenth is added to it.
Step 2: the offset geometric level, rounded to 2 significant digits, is 56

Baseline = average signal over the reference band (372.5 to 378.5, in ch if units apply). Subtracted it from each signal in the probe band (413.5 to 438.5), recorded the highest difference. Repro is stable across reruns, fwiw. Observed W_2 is 29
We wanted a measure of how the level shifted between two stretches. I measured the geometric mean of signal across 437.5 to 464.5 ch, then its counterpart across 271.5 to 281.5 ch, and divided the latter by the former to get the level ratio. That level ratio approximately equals 0.92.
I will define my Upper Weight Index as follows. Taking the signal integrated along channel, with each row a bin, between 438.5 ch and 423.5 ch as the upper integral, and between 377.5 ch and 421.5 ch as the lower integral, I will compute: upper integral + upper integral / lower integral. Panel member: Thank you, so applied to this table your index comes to 1130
